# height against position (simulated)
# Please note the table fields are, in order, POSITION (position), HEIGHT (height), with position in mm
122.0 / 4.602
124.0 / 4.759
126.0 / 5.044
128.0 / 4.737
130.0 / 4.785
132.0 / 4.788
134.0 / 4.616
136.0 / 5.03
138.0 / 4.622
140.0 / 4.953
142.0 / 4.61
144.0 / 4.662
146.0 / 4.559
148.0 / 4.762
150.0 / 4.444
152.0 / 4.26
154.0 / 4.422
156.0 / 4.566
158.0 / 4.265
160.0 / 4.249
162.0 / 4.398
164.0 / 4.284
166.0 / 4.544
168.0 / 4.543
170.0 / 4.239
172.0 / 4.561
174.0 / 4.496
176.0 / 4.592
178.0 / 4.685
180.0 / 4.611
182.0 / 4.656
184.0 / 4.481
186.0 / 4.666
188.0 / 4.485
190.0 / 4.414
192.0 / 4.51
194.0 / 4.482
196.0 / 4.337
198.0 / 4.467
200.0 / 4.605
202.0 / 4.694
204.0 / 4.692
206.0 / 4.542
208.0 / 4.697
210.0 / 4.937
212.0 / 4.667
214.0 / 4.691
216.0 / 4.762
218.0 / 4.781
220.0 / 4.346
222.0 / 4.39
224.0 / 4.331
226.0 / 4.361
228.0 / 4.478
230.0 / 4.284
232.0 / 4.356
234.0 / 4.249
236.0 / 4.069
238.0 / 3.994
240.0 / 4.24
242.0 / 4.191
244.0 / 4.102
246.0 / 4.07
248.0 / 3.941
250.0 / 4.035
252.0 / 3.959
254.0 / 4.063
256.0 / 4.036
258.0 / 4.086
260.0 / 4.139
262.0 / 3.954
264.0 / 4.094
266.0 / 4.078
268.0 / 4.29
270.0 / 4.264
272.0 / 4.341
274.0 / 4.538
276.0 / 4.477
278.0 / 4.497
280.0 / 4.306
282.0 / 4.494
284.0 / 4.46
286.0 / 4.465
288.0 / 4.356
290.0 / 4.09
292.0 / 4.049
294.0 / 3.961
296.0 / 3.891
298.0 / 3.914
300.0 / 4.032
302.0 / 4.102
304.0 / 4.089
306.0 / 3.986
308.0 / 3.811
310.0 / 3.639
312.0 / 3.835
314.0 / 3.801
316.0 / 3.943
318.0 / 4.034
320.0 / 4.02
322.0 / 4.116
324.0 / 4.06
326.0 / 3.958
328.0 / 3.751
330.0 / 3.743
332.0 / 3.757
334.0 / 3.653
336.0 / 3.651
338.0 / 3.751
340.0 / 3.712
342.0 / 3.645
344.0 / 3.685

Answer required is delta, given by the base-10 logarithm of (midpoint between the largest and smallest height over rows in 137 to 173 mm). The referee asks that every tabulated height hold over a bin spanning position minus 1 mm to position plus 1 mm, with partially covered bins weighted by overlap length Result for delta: 0.66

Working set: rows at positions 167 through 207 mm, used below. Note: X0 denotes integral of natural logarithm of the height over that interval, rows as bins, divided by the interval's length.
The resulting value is 1.51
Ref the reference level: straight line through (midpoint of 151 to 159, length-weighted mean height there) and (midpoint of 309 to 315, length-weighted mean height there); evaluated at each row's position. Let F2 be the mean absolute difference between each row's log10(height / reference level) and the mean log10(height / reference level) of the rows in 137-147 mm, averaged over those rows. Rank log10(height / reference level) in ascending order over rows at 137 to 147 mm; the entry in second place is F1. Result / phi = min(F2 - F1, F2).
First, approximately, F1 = 0.017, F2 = 0.0096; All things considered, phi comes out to -0.007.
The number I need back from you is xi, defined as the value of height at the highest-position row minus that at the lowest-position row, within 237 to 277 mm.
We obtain 0.5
